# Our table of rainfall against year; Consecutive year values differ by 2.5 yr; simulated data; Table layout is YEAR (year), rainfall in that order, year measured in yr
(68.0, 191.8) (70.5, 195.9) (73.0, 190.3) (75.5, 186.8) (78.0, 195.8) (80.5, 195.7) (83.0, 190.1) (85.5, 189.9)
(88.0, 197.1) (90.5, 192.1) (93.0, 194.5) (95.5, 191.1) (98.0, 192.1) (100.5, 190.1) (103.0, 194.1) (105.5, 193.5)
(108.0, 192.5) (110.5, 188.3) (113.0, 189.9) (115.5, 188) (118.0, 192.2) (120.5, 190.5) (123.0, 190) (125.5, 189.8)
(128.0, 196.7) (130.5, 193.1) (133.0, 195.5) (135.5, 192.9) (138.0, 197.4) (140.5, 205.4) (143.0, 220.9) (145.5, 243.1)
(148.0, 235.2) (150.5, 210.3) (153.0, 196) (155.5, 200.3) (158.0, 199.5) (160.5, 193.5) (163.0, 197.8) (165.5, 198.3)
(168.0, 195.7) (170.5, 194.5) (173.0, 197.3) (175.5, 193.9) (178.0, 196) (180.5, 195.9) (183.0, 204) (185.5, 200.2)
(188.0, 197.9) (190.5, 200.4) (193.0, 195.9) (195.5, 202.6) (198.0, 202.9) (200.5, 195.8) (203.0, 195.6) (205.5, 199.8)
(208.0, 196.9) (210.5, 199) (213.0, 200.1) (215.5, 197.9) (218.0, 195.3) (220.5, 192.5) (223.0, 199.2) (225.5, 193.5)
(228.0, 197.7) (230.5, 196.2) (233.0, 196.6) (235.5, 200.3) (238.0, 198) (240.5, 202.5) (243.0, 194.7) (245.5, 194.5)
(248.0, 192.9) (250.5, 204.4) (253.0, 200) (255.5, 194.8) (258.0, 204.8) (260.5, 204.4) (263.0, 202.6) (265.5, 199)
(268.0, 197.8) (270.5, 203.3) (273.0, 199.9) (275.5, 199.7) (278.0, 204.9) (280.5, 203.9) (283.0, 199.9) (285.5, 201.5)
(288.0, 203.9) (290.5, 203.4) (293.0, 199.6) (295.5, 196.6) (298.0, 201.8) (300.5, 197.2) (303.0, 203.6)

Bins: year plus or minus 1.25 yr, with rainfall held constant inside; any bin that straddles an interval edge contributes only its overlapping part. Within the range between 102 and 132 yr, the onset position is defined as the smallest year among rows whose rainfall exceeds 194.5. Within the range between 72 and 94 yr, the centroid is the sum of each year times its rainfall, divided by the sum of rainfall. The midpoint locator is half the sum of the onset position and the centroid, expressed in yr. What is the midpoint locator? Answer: 105.5 yr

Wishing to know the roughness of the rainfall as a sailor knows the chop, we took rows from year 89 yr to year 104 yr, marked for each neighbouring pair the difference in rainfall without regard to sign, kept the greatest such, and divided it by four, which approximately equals 1.00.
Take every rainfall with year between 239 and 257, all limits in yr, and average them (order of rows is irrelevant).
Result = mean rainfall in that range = 198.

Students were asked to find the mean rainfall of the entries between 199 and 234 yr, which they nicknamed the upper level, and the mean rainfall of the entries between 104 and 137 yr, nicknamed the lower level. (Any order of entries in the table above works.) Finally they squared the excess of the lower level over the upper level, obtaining 26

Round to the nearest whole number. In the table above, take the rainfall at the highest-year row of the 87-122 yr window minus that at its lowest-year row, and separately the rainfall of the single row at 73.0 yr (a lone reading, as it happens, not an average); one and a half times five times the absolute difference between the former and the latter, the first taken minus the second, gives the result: 1477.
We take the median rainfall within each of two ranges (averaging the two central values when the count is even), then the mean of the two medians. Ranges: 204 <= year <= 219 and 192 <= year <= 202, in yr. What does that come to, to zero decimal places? 199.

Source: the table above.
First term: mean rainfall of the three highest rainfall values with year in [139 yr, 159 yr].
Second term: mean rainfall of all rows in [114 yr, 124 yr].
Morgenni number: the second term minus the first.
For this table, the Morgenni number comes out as -43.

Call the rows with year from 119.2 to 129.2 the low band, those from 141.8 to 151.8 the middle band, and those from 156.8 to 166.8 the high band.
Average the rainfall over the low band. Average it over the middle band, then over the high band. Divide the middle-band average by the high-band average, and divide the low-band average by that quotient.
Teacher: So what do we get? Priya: 166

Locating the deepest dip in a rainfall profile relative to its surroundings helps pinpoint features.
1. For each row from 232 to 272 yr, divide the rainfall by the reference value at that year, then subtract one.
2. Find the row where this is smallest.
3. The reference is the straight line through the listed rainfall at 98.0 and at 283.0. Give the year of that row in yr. 248.0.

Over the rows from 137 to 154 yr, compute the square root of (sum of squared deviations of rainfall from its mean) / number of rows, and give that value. 17.0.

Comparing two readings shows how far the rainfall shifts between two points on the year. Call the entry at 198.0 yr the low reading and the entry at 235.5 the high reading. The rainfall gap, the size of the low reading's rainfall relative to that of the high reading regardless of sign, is 2.6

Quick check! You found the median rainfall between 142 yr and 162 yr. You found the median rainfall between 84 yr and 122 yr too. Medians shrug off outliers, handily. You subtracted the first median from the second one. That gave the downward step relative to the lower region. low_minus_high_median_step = -13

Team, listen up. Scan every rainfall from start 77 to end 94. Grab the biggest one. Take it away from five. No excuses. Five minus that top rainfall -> -192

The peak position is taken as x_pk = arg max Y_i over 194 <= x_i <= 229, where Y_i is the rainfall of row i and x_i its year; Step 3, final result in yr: 198.0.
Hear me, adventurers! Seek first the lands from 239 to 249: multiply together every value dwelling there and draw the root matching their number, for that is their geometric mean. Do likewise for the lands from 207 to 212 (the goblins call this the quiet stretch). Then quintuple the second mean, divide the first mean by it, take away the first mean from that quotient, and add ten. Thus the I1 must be -185.9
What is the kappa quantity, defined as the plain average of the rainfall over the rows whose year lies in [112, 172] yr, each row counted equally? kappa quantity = 200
